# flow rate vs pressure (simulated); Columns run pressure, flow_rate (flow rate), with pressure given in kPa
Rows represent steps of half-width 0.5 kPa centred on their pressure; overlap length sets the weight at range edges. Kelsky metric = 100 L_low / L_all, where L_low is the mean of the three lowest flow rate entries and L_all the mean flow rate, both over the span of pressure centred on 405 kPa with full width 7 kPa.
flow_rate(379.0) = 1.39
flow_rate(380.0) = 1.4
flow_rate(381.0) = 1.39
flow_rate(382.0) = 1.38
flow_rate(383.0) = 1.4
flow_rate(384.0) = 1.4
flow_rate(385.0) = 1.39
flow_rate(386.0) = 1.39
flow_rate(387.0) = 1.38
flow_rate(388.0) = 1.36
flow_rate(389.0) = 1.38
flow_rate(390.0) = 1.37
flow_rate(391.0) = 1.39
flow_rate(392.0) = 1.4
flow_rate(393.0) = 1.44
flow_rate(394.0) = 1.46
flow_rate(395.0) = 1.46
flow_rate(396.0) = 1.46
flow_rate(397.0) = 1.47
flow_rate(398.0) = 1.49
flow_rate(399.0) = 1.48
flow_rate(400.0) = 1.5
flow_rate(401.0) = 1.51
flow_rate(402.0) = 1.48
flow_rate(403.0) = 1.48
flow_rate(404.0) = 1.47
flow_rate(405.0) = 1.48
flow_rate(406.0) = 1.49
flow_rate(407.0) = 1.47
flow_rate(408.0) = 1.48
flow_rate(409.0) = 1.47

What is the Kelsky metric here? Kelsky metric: 99.6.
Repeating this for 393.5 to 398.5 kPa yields 99.5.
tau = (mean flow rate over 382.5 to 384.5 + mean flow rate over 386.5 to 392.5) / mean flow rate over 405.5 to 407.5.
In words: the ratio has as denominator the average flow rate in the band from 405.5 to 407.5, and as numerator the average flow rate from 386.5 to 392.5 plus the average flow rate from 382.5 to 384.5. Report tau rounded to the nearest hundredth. 1.88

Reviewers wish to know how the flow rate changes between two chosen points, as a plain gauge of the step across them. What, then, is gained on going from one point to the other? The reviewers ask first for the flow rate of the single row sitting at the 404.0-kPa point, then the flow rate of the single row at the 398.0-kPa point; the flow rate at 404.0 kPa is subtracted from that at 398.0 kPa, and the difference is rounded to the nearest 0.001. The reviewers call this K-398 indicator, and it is 0.020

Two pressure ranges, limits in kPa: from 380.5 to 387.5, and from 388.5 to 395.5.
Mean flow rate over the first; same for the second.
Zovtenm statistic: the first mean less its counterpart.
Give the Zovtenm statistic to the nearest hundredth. -0.02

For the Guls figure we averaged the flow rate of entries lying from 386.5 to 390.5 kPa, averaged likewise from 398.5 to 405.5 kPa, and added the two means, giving 2.86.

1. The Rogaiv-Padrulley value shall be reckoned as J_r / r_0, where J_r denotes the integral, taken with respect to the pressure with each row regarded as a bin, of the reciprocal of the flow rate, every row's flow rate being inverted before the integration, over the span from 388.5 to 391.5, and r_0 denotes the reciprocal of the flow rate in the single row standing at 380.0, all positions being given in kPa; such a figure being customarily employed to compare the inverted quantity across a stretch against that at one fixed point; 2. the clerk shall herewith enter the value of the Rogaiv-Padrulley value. 3.04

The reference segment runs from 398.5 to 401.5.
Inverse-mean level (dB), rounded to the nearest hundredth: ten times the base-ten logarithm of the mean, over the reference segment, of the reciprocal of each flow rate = -1.75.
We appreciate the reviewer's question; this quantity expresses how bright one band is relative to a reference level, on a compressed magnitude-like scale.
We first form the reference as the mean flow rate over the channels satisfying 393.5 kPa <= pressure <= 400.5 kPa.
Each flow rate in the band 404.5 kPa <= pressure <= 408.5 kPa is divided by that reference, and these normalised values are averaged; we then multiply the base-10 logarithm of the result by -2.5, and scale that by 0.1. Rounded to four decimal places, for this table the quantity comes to -0.0004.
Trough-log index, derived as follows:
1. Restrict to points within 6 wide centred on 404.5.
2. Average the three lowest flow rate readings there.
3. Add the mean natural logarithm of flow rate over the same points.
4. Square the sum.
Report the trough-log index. 3.48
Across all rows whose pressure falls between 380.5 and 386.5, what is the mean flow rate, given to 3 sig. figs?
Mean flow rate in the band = 1.39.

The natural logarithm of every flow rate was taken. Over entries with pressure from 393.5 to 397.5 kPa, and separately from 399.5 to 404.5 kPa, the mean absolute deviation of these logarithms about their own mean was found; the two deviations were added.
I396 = 0.012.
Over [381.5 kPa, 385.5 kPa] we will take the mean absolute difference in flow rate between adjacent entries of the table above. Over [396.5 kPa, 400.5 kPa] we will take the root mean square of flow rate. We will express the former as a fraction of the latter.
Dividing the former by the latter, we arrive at 0.007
